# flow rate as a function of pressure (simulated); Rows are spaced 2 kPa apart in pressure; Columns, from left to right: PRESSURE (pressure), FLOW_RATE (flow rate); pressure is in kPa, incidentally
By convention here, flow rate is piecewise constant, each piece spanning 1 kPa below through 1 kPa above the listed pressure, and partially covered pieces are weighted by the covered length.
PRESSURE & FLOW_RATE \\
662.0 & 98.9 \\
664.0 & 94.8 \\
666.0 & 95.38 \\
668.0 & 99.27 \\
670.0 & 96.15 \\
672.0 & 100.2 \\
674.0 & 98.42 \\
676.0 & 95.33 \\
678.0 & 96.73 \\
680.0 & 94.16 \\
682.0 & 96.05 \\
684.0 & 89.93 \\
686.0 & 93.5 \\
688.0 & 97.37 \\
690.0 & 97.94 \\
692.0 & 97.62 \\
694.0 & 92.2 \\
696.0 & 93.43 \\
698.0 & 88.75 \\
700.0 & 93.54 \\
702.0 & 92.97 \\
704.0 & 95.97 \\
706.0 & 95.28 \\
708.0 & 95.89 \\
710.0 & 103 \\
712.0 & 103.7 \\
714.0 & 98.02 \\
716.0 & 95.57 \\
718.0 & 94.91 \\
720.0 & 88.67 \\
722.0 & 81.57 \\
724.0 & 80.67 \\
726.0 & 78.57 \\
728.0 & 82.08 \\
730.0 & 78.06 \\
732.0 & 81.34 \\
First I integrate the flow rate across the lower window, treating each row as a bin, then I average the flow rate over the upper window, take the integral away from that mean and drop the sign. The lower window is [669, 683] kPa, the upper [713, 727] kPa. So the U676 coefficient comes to 1266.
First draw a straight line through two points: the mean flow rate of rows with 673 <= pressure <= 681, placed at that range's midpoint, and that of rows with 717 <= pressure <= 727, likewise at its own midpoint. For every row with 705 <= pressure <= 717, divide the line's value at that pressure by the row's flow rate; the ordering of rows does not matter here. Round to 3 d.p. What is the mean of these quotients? 0.890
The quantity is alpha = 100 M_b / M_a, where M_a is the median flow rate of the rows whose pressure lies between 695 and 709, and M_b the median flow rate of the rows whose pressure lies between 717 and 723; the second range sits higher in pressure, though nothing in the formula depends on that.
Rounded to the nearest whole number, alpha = 95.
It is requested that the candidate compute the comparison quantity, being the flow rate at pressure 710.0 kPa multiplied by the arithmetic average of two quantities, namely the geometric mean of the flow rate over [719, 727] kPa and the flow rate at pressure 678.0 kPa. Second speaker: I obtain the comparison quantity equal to 9219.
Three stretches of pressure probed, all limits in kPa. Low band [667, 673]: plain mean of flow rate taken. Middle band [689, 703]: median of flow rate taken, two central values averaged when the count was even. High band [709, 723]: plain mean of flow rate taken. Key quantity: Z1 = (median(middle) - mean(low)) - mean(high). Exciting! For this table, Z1 -100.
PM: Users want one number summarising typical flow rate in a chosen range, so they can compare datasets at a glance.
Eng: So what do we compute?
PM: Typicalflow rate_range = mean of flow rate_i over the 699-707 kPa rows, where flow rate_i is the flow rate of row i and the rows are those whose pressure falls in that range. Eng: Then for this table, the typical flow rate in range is 94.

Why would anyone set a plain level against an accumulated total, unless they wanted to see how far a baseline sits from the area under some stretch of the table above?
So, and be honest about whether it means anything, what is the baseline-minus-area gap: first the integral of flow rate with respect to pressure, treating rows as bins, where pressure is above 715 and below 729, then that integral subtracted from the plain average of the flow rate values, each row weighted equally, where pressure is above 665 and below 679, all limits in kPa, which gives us -1107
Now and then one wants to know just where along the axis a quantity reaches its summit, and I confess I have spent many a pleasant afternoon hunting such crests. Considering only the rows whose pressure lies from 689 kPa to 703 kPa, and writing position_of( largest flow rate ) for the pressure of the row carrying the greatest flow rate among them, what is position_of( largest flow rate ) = 690.0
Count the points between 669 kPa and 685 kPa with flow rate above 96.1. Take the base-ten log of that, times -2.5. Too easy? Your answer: -1.5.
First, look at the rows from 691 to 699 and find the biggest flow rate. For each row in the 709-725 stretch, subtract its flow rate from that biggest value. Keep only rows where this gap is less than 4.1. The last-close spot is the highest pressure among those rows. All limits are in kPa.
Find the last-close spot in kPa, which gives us 718.0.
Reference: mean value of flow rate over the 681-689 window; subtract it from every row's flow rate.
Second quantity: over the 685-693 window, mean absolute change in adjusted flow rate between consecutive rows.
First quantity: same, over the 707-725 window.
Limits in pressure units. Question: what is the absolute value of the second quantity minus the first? 2.27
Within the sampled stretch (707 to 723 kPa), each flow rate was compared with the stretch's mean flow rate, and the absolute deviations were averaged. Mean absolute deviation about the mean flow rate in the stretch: 5.1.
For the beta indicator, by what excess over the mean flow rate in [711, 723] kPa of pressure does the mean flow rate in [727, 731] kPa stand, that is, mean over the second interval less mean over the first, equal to -14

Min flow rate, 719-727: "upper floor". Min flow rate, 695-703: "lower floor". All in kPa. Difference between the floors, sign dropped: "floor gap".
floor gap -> 10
